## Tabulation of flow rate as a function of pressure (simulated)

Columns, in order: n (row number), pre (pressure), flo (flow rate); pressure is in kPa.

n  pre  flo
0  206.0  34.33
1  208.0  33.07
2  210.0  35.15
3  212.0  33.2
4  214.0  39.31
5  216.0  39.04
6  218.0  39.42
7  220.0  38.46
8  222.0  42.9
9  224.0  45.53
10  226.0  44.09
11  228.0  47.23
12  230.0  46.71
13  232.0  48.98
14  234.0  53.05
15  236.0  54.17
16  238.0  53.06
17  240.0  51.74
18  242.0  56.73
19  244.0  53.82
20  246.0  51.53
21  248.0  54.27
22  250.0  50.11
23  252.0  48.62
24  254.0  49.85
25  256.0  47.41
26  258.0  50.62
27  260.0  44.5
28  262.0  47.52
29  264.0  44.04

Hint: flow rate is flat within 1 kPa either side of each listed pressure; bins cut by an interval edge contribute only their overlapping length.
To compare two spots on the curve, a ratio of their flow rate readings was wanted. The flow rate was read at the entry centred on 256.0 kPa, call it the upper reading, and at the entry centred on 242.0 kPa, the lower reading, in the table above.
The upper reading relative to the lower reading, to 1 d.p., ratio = 0.8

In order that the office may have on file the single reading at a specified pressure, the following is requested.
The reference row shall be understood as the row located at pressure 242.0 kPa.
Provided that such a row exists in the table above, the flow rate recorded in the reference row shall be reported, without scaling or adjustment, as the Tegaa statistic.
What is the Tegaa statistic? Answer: 56.73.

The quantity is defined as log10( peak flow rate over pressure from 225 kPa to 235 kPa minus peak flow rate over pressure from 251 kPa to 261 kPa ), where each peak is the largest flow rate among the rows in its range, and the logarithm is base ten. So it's 0.39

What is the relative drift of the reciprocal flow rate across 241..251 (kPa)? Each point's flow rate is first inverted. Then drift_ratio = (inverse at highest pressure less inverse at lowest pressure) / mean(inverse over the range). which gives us 0.12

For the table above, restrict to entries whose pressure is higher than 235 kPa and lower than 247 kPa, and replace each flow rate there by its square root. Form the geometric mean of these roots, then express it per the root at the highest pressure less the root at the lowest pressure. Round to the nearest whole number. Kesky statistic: -40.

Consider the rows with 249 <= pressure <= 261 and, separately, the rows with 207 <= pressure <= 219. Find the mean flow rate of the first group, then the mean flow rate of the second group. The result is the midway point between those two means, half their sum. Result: 42.5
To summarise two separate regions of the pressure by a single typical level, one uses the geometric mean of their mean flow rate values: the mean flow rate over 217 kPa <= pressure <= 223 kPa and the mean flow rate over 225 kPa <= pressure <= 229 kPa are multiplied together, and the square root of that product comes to 42.9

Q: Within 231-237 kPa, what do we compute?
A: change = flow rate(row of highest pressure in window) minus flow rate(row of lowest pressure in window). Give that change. 5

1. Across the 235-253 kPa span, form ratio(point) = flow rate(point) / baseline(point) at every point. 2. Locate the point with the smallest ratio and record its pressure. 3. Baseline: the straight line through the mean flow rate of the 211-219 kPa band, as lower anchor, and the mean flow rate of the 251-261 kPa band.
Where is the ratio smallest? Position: 252.0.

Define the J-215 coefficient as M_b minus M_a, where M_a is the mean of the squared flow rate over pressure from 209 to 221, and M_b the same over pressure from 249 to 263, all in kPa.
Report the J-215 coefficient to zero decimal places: 937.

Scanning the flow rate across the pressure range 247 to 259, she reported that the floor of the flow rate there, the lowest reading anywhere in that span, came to 47.41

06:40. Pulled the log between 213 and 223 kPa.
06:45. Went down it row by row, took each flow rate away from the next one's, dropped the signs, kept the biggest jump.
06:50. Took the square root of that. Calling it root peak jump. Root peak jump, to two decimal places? 2.11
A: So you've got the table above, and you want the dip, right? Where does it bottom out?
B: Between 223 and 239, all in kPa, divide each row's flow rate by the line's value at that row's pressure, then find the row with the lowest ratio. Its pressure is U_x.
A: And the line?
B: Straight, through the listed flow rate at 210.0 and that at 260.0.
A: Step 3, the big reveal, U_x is 226.0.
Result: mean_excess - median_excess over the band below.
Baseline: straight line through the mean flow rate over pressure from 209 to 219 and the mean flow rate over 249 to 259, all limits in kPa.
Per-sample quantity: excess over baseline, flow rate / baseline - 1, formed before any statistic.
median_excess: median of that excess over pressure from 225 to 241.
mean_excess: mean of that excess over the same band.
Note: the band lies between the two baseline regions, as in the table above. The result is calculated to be 0.012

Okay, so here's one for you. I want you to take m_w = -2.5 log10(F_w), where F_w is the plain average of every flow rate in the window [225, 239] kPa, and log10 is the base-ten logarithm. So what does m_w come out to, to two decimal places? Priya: -4.24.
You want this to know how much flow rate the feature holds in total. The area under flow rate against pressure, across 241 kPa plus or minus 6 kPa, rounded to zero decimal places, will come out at 642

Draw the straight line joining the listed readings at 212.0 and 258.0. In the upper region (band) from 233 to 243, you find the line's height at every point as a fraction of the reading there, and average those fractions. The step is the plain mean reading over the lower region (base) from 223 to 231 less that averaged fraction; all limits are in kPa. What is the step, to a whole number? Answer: 45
